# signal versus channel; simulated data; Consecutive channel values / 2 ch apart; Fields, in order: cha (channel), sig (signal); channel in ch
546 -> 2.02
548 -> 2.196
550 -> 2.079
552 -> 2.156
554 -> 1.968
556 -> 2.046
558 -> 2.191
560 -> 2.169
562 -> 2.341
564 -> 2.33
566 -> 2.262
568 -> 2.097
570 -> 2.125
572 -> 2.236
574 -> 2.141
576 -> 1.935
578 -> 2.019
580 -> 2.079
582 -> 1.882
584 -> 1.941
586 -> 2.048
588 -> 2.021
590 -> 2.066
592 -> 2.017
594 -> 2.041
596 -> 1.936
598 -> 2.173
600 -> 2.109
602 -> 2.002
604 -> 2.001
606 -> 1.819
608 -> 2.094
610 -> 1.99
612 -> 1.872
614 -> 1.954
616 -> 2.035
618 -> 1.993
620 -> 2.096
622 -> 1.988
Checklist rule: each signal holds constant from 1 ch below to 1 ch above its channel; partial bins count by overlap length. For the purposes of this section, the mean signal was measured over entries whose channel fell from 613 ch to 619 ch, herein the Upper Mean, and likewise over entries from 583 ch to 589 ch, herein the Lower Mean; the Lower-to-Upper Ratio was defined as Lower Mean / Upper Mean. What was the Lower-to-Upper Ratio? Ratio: 1.00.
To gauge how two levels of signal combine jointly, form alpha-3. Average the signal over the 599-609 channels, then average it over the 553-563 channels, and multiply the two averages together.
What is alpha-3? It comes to 4.3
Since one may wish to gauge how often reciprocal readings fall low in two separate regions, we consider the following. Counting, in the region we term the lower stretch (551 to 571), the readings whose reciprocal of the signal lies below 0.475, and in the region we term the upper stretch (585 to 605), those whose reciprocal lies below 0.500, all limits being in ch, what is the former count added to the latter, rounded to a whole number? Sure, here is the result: 16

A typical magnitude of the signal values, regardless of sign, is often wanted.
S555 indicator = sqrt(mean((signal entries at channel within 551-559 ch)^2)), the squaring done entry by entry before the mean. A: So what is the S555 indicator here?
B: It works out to 2.09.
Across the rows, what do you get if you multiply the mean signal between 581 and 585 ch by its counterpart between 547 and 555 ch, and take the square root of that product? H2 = 2.00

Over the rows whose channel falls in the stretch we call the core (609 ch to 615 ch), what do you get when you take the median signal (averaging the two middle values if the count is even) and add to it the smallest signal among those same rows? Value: 3.83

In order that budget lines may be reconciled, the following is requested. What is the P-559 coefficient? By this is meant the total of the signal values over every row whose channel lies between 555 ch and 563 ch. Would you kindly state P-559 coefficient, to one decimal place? 8.7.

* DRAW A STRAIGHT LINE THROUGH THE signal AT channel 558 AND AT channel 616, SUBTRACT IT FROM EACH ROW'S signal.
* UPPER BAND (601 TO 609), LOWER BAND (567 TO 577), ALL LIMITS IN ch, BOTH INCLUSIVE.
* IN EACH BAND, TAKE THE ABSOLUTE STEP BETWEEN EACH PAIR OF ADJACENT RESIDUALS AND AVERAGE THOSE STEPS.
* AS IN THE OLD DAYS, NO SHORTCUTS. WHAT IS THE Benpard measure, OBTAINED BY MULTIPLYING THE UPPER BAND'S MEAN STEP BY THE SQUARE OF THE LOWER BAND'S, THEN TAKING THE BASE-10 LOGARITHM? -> -2.73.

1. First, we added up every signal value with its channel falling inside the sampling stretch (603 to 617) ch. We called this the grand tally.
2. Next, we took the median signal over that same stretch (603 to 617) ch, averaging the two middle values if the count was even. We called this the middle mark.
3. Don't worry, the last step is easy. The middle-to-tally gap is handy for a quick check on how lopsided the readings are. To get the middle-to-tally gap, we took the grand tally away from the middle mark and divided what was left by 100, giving -0.118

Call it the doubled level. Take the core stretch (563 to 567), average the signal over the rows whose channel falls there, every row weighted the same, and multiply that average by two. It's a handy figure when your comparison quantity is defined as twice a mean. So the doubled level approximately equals 4.59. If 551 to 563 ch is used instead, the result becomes 4.29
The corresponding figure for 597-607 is 4.04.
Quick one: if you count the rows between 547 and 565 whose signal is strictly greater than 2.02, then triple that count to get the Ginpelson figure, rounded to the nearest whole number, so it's 24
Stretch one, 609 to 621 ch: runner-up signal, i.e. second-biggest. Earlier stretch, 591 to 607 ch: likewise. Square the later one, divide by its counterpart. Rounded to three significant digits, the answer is 1.96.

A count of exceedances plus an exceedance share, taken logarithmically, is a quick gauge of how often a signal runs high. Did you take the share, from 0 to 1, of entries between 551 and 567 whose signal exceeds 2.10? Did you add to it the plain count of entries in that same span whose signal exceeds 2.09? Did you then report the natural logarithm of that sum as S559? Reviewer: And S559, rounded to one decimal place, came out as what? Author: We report 1.9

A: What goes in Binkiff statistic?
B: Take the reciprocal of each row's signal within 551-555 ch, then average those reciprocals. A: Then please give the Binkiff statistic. 0.486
